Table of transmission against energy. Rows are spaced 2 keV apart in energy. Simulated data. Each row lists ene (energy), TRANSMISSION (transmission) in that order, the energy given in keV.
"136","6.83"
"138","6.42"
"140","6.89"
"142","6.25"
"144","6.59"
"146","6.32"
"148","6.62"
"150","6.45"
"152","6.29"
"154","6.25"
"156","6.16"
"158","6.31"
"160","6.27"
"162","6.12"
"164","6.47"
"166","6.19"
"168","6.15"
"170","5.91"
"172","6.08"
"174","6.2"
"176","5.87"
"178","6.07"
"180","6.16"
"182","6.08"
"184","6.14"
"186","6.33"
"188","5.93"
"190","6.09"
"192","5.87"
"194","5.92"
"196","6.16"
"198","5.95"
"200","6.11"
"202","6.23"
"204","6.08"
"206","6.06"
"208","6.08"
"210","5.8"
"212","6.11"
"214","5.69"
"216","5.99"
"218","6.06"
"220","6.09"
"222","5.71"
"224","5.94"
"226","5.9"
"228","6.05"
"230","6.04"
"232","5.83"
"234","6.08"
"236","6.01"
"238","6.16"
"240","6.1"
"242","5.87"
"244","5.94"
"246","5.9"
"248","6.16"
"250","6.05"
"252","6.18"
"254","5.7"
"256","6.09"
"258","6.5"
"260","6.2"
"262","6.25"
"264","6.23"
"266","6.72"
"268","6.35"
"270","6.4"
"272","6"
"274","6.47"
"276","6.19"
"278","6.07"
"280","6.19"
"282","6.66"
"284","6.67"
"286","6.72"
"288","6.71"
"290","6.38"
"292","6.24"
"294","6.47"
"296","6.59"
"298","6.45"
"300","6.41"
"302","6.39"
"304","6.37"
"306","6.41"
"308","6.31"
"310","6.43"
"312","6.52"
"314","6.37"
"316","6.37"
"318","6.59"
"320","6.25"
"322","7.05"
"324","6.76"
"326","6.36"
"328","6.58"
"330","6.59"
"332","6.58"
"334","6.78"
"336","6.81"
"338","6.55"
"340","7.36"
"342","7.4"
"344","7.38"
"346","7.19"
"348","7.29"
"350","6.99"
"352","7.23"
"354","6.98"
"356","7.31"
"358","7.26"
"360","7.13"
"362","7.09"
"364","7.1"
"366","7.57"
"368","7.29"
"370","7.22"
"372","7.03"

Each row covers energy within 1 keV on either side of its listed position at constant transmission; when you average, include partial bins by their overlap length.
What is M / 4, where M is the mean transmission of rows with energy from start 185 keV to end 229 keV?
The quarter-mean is 1.50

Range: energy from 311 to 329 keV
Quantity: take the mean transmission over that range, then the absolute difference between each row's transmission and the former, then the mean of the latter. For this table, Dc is 0.18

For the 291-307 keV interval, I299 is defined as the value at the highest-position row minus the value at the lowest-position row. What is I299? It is 0.17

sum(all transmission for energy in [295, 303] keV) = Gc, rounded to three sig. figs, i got 25.8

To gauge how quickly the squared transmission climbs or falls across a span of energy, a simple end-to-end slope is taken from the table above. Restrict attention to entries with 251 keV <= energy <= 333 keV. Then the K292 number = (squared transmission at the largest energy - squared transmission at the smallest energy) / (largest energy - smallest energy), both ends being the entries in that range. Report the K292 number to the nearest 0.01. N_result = 0.06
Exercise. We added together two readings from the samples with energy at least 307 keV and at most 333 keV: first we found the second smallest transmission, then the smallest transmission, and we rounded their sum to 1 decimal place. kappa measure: 12.6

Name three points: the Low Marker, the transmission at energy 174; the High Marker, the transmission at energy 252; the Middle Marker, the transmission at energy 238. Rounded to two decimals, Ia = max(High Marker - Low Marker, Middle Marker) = 6.16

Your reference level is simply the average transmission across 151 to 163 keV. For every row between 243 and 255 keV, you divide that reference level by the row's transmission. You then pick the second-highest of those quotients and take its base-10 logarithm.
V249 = 0.024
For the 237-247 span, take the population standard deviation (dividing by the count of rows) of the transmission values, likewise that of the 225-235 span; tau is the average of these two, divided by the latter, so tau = 1.09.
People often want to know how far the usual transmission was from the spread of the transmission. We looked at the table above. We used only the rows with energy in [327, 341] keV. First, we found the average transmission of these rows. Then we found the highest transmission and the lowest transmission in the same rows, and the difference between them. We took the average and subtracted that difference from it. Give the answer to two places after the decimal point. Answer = 5.94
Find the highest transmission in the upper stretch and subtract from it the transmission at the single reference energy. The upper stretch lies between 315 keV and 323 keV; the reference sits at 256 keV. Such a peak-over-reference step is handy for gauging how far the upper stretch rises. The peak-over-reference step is 1.0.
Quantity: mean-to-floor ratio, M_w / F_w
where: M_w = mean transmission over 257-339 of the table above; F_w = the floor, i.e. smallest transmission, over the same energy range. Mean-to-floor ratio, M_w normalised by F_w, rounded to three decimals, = 1.077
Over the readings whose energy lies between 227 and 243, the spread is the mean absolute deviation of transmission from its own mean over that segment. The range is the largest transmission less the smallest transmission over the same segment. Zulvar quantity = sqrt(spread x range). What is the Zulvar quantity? 0.17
